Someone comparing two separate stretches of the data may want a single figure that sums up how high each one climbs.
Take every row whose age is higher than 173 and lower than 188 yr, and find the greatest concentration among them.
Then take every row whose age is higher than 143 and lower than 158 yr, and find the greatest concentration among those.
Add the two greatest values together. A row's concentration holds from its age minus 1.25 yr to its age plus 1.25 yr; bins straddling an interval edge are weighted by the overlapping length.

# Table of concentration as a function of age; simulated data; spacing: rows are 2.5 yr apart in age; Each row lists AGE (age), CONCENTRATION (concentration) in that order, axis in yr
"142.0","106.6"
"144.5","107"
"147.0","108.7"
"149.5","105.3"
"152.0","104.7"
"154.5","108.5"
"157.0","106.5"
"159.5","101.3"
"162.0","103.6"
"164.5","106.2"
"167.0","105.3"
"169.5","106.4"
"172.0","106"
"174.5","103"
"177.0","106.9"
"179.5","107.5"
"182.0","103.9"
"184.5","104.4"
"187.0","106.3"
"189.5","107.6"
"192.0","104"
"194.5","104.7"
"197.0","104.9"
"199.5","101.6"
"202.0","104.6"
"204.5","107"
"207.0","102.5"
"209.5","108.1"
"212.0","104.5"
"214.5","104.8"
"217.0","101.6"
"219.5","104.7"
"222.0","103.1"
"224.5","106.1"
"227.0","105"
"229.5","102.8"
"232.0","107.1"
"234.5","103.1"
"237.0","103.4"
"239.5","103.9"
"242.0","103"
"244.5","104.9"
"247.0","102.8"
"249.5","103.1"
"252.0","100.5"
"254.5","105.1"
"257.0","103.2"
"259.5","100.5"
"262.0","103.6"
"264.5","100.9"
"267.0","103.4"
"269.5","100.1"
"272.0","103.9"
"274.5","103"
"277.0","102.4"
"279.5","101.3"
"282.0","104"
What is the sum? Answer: 216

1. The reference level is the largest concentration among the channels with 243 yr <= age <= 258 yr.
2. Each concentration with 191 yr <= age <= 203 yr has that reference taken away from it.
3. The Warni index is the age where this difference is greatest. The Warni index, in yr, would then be 197.0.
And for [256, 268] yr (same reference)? 262.0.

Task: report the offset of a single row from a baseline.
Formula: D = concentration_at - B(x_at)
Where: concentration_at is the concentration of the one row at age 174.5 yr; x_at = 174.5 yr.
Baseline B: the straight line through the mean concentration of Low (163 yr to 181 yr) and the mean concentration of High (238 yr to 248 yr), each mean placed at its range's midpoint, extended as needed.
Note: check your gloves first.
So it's -2.8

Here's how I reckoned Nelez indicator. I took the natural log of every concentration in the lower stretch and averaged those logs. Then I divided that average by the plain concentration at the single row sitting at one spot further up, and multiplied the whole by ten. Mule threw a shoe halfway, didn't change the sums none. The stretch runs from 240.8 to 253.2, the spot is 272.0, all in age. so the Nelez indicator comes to 0.4459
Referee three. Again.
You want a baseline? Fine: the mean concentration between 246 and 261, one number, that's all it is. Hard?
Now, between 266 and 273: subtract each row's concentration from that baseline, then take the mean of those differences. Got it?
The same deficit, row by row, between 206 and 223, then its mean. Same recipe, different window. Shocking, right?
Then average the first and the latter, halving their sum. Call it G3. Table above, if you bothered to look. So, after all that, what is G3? -0.8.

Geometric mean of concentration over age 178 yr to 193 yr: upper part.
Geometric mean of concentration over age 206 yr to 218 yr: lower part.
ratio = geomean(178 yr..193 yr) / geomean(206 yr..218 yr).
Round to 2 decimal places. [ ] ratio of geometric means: 1.01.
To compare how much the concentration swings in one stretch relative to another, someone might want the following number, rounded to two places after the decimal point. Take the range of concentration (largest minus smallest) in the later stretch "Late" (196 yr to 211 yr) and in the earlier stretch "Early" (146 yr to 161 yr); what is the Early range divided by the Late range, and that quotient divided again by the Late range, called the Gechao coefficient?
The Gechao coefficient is 0.18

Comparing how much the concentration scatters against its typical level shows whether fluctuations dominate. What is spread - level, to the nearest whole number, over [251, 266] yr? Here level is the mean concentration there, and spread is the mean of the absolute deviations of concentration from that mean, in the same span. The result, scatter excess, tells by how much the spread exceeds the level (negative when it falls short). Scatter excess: -101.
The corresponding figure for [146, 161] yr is -104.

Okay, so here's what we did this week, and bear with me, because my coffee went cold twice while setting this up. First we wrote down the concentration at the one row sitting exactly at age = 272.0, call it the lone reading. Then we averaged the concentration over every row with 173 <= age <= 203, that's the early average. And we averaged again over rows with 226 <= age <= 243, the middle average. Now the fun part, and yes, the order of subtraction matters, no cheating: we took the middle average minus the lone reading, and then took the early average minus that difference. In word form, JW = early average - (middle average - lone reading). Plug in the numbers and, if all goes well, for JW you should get 105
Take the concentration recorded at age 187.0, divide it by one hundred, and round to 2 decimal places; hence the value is 1.06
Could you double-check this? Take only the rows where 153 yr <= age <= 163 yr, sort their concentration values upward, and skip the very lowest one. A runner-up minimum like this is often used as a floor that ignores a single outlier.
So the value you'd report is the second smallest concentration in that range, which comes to 103.6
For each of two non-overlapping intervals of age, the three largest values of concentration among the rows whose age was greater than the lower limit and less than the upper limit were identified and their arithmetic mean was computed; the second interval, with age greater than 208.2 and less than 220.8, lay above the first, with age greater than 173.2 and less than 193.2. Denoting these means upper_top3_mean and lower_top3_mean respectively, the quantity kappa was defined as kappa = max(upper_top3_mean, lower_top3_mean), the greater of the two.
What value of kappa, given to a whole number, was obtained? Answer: 107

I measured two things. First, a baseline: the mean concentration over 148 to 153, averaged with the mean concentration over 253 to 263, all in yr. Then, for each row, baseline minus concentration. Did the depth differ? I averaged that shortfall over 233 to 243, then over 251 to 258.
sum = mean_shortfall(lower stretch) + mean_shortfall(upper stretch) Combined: 1.8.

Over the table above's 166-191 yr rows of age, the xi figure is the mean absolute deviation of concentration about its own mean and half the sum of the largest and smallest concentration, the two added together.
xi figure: 107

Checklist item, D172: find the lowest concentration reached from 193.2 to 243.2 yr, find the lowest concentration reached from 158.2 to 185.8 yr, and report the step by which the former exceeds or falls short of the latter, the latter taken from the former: 0.3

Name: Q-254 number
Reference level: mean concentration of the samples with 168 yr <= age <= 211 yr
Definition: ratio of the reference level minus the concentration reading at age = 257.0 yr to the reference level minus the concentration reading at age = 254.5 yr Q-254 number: 13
